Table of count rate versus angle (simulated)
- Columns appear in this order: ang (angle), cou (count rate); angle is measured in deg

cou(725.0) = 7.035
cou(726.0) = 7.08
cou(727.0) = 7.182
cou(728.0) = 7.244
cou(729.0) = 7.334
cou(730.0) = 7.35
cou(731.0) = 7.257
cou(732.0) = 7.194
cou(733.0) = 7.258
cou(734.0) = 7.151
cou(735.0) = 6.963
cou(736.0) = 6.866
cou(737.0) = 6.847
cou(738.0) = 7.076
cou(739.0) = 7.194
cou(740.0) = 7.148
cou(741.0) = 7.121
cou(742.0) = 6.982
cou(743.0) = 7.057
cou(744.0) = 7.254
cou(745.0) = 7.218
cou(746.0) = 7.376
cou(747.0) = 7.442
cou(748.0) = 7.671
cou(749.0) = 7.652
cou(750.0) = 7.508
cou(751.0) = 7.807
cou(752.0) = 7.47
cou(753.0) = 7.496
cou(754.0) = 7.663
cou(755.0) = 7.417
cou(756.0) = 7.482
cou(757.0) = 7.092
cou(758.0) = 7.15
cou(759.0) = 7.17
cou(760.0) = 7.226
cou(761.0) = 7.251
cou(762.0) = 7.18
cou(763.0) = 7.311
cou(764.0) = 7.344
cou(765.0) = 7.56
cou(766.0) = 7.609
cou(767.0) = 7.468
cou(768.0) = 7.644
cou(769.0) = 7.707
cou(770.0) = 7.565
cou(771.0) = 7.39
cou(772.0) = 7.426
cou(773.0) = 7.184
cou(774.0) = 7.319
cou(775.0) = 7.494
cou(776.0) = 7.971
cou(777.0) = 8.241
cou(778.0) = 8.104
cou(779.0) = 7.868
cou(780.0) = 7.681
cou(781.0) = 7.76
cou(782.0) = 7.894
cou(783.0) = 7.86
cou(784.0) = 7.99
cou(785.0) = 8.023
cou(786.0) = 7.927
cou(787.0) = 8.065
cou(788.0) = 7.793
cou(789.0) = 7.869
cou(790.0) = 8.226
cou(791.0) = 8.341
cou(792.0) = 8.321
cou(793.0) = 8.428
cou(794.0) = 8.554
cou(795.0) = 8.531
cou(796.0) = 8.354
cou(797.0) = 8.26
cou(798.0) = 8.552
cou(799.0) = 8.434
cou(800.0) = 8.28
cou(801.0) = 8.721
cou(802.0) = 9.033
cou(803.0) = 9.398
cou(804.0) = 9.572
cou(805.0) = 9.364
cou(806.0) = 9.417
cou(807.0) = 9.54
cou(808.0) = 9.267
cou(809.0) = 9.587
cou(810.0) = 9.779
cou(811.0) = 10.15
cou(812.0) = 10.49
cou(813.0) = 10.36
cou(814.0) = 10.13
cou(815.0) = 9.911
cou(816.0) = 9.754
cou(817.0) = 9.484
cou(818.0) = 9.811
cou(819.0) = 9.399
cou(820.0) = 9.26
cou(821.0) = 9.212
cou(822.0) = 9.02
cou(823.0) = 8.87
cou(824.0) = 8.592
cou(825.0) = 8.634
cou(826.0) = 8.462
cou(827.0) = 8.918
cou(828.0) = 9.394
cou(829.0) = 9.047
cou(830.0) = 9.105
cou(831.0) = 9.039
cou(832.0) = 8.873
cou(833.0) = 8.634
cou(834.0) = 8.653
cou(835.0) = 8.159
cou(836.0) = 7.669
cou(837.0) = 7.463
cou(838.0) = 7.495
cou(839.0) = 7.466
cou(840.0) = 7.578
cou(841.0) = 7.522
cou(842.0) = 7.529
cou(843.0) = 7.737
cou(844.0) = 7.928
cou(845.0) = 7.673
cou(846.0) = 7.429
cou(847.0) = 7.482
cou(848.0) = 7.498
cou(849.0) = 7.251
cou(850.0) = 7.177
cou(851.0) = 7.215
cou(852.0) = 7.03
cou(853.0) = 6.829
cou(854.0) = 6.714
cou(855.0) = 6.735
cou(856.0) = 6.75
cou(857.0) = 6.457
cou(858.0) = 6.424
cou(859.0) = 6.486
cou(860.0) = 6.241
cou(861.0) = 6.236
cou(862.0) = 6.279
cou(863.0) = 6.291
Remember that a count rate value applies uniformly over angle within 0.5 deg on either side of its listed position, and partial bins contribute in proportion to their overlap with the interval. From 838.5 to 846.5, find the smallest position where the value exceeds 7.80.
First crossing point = 844.0 deg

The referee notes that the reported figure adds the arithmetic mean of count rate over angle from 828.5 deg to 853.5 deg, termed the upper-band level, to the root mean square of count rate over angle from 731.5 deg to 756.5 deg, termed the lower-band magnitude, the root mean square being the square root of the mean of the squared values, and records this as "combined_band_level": 15.1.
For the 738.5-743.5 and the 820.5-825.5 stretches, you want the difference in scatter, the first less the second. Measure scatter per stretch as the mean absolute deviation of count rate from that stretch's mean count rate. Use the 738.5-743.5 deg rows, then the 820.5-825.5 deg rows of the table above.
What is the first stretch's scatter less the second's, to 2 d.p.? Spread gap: -0.14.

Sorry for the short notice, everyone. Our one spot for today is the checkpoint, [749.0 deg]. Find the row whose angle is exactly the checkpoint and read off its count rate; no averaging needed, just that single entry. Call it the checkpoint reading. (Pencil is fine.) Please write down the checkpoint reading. 7.652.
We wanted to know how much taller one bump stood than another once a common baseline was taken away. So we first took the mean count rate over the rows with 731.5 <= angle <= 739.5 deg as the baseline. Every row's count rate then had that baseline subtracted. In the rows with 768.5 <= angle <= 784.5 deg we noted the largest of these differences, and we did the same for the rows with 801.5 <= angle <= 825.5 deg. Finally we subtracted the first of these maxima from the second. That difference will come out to 2.2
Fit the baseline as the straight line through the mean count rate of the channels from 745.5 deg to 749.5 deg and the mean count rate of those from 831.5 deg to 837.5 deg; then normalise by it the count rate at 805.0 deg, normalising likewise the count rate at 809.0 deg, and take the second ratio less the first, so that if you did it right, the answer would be 0.023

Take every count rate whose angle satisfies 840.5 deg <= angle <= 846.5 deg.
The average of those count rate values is 7.6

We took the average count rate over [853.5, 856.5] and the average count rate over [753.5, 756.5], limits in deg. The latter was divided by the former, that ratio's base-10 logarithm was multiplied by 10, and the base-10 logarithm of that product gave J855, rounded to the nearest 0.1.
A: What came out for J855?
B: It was -0.3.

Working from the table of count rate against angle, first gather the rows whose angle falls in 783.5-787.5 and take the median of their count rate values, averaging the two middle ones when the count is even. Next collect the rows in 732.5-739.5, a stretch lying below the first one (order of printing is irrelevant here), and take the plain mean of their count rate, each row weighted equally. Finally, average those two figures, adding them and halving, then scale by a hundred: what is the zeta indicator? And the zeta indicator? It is 753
